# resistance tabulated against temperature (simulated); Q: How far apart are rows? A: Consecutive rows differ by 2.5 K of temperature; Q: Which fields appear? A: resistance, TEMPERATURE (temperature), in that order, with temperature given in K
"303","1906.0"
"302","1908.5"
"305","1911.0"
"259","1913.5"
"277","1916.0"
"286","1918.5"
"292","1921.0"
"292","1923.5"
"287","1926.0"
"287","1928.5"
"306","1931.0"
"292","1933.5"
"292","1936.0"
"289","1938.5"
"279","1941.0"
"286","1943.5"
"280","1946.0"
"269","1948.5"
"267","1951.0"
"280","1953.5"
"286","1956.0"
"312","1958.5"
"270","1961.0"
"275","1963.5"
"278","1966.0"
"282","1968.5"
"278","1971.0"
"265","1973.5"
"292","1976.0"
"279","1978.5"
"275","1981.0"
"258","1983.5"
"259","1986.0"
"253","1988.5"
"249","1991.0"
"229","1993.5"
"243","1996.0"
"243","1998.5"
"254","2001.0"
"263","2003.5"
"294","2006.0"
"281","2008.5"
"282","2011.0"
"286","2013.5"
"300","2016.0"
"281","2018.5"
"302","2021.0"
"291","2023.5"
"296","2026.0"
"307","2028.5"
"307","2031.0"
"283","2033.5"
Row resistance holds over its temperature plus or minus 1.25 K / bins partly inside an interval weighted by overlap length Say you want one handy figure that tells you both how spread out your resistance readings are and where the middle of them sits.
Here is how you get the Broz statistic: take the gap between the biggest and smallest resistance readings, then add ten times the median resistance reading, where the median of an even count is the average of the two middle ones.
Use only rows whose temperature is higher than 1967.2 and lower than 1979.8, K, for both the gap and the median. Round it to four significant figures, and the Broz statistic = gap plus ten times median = 2817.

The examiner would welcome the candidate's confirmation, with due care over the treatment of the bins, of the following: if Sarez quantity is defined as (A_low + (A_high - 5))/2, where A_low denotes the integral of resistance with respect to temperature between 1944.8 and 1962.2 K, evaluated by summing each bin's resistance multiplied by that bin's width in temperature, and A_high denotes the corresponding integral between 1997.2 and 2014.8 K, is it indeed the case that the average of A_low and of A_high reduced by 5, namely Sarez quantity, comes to 4831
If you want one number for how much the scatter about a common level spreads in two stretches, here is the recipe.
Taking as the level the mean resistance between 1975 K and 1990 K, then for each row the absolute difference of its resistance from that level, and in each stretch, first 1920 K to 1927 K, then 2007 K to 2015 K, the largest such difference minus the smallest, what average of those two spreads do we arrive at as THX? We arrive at 5.0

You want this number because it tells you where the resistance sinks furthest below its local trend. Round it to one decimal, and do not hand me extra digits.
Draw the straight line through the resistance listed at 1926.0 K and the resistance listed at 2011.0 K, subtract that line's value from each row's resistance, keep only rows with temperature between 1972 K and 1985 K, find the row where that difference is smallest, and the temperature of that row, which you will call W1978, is 1983.5 K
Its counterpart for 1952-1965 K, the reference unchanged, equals 1961.0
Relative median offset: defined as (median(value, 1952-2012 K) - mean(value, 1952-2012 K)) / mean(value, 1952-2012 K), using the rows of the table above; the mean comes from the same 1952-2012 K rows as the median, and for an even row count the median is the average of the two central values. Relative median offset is 0.019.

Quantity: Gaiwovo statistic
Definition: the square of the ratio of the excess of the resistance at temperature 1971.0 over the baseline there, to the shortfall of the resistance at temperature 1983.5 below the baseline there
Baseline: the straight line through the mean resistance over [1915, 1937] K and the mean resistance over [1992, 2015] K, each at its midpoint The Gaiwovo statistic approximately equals 0.1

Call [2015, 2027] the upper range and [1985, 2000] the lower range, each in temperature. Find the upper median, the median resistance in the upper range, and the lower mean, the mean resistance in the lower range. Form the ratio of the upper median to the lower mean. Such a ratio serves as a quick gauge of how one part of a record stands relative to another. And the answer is 1.20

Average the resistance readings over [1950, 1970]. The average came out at 281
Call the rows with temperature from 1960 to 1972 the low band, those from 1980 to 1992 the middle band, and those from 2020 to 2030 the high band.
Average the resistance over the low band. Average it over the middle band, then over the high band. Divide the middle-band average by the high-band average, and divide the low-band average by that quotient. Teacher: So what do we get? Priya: 320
